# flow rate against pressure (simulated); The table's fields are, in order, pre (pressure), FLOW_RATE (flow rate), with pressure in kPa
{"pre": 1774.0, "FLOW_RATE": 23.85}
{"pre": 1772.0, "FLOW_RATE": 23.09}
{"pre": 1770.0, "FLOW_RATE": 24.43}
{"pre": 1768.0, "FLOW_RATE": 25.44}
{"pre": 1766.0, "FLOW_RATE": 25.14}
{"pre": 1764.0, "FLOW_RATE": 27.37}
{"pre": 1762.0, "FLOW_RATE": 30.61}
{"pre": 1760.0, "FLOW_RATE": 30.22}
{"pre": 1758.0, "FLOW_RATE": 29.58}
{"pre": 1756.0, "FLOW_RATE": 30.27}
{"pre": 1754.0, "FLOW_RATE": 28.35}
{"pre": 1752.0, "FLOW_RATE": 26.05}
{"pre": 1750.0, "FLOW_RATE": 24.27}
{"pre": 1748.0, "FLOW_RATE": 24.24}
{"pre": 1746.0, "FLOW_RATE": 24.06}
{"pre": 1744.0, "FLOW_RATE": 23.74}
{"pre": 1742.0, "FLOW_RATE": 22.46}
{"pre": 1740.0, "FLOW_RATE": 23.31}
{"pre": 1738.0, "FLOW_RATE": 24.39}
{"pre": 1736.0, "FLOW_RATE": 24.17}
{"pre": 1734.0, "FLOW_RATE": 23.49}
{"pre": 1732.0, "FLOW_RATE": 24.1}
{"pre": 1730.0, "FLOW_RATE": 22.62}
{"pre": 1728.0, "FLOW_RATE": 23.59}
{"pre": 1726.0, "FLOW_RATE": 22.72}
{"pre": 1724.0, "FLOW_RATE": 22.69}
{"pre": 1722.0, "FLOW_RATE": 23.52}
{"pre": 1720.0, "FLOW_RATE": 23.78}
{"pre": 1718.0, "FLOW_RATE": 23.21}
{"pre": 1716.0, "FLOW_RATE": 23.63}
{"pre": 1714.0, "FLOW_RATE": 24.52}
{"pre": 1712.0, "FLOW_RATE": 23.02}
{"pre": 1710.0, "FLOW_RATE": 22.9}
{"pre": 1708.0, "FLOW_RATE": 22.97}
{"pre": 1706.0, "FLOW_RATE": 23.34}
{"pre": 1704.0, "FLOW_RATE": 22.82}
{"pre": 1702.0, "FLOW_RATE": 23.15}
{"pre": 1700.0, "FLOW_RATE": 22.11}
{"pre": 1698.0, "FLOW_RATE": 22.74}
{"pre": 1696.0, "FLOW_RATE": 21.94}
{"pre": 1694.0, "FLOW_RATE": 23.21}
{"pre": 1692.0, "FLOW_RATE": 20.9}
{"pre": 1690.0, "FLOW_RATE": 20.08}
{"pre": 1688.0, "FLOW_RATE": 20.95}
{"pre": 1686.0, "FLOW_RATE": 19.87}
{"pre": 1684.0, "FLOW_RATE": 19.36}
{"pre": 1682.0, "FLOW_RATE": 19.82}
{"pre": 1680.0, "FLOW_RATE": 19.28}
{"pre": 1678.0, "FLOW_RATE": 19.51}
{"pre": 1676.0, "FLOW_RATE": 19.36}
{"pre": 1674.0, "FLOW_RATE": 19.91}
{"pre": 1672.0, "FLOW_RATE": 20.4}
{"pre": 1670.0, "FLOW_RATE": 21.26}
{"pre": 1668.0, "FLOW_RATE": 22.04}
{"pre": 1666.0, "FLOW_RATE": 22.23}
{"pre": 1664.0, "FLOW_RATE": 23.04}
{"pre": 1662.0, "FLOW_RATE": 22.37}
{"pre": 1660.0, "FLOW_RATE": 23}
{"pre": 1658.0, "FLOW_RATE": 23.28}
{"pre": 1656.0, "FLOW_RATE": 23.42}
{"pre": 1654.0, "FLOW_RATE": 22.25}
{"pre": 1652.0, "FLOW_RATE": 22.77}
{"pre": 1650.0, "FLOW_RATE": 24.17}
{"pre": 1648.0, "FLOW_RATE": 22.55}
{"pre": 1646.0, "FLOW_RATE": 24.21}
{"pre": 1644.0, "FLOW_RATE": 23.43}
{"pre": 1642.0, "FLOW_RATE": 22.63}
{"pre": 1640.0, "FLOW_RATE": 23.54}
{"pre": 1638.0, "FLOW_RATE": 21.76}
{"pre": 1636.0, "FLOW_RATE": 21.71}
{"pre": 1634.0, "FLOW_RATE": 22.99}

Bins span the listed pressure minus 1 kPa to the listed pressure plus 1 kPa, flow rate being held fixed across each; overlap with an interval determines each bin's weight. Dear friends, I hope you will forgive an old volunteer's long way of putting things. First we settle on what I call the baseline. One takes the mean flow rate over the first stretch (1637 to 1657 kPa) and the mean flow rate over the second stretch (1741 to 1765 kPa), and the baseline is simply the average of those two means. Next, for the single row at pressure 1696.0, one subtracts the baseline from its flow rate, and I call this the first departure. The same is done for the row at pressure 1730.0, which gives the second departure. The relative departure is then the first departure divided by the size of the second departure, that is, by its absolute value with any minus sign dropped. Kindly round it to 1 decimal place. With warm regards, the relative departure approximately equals -1.3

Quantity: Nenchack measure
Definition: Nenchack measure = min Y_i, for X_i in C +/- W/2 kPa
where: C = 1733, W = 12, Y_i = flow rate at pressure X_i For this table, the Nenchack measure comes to 22.62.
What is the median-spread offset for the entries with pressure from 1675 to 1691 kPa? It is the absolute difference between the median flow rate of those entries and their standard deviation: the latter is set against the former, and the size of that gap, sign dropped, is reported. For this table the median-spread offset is 19.1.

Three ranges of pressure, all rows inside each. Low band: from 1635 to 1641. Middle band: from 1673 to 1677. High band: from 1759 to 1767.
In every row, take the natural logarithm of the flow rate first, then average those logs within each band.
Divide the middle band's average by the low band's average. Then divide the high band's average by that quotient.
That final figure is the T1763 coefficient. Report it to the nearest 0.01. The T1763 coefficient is 3.48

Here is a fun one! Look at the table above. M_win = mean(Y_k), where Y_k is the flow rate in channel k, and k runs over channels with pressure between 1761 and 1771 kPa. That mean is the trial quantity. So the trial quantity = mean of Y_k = 26.6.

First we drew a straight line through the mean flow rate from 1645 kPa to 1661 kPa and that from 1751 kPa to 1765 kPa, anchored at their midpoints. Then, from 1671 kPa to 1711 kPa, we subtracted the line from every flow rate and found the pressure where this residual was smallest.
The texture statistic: 1684.0 kPa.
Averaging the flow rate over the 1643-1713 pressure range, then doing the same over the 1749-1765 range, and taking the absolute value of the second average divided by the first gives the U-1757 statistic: 1.292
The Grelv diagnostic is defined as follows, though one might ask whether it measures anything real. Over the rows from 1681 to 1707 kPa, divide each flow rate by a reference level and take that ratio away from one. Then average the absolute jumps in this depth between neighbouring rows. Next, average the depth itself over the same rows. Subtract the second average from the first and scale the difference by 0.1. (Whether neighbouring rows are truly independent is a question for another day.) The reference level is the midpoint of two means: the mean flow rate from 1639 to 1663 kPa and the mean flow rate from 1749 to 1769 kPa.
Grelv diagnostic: -0.012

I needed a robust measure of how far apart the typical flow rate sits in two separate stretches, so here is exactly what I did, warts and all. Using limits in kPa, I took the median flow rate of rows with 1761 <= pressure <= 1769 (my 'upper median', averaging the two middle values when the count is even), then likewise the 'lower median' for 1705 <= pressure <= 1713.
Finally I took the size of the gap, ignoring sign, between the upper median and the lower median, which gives 3.4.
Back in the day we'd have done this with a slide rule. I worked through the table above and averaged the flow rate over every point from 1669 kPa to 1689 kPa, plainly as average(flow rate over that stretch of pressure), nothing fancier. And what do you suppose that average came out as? 20.0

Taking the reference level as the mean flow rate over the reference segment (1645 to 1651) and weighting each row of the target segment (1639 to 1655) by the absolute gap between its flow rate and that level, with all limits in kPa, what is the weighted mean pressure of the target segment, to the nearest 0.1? 1648.7 kPa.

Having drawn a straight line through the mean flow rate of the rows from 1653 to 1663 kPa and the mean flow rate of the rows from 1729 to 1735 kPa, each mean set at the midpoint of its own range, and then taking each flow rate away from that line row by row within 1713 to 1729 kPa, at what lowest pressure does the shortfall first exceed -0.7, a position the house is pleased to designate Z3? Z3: 1716.0 kPa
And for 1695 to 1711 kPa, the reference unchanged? 1696.0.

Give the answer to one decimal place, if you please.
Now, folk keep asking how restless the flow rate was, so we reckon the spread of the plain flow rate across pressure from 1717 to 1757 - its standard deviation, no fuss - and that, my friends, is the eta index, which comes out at 1.9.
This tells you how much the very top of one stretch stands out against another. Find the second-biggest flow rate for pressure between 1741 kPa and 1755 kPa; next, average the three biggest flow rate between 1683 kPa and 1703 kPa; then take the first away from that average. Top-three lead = -3.0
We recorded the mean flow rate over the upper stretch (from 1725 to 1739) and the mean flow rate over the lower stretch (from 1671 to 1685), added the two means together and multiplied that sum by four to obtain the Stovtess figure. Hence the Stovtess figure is 173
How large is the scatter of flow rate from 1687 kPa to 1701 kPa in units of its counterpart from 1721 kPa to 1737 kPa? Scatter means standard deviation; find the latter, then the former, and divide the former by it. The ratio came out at 1.8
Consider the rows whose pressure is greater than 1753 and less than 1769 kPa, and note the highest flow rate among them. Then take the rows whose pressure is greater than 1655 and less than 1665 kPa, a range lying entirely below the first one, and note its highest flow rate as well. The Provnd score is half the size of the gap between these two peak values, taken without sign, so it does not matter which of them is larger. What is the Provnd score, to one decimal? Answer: 3.6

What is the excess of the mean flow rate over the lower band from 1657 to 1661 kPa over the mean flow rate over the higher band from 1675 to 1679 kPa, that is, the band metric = 4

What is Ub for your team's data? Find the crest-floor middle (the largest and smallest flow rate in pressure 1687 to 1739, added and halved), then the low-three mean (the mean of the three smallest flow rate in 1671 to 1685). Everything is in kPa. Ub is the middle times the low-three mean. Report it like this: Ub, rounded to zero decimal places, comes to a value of 431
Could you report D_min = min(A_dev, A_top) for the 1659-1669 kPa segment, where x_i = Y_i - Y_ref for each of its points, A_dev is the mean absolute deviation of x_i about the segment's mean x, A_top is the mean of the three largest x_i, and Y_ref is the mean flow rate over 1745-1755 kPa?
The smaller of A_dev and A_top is -2.6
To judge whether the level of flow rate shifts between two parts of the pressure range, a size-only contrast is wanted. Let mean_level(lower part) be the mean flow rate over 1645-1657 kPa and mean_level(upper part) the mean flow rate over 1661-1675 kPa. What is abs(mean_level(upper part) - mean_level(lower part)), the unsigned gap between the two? 2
